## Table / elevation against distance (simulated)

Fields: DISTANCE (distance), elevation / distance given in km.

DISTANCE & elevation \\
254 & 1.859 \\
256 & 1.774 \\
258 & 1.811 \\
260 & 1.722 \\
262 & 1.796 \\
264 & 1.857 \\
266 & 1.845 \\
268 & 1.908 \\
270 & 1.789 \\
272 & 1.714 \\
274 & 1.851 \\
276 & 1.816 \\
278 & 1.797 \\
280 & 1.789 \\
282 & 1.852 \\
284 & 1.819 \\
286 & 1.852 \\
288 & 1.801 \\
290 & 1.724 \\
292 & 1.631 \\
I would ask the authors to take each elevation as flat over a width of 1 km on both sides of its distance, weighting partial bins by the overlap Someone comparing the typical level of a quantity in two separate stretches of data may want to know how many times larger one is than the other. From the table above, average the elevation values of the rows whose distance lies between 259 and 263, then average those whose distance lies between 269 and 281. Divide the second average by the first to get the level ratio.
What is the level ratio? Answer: 1.02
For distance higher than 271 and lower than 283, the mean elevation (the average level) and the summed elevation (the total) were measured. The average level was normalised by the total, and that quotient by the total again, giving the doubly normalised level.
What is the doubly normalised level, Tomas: 0.02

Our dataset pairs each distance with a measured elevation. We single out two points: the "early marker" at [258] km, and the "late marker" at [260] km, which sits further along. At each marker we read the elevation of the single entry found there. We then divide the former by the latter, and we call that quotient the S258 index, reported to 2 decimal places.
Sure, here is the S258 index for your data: 1.05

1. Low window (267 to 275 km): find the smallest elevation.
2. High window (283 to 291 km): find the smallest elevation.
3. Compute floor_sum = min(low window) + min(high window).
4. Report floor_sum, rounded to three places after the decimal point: 3.438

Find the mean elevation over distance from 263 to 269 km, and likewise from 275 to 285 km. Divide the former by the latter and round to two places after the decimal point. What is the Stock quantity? 1.03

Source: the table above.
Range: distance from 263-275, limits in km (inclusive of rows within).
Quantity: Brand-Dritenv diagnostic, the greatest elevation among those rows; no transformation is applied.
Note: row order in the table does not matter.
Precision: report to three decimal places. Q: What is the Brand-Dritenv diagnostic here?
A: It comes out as 1.908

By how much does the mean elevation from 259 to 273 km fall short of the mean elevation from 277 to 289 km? 0.014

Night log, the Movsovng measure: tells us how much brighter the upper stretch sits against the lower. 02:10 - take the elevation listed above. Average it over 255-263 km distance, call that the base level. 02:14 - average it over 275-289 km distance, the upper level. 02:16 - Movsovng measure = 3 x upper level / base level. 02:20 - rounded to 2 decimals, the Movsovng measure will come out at 3.07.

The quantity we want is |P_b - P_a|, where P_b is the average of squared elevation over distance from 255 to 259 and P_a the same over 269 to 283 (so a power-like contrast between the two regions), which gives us 0.033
